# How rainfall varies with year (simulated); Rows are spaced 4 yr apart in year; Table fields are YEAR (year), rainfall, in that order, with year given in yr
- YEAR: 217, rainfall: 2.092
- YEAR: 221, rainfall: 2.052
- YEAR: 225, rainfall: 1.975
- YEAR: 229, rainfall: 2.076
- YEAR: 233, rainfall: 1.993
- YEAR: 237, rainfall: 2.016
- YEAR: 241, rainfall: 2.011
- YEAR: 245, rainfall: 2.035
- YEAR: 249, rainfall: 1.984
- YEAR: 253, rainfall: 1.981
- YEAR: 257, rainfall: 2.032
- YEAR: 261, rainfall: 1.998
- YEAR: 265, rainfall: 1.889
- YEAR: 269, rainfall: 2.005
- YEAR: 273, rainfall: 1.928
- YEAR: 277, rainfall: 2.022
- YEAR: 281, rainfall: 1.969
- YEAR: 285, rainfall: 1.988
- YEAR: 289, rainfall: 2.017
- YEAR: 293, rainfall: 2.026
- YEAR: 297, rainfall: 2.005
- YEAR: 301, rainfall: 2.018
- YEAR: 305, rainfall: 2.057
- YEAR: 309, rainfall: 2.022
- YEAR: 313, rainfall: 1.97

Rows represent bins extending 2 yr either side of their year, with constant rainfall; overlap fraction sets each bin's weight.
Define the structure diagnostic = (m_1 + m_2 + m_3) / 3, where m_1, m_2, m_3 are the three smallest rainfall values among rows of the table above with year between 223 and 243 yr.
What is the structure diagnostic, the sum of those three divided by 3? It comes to 1.99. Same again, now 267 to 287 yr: 1.96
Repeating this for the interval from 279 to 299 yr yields 1.99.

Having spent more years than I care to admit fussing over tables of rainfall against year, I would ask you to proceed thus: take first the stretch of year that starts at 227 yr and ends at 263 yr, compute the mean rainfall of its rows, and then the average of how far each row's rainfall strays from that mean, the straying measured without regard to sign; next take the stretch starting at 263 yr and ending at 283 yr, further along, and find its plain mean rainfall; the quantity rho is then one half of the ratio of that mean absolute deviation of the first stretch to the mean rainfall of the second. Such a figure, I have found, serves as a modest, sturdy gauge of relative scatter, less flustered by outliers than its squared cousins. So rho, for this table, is 0.0058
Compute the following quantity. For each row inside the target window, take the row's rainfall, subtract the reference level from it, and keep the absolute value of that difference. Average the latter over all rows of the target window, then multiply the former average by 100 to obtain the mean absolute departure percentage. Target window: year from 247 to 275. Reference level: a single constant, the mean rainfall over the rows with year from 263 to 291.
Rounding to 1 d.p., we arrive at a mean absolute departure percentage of 3.7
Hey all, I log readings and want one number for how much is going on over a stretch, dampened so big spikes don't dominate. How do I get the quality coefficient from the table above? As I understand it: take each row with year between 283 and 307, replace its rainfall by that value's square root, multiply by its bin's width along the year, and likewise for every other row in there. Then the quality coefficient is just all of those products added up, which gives 34.1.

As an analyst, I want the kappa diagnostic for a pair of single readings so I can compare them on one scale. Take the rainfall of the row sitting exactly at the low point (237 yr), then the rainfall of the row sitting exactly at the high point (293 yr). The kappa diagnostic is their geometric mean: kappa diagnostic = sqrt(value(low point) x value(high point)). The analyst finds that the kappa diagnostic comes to 2.021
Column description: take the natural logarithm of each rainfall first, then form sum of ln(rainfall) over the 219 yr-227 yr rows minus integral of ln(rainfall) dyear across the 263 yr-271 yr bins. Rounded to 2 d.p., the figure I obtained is -3.93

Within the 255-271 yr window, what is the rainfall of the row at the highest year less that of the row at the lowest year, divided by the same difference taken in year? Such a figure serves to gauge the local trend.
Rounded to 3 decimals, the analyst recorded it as -0.002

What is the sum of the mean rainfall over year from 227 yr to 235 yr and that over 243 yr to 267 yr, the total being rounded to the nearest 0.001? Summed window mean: 4.021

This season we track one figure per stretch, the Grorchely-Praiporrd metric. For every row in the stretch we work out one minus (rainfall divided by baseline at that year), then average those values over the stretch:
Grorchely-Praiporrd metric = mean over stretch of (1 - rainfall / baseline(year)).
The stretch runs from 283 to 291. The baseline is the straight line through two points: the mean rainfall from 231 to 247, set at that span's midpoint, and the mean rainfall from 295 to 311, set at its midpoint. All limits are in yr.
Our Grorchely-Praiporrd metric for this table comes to 0.010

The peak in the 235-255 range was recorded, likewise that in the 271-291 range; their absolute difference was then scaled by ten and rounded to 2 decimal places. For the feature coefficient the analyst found 0.13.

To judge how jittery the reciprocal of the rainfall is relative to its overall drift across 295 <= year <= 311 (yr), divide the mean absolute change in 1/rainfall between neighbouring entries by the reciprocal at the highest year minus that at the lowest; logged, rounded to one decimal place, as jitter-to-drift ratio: -1.7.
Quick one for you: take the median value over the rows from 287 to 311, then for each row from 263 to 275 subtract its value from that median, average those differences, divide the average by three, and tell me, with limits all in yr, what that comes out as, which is 0.026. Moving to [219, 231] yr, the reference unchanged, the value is -0.005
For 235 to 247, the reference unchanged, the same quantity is 0.000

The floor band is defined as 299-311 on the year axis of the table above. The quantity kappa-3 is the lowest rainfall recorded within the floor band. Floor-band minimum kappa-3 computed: 2.018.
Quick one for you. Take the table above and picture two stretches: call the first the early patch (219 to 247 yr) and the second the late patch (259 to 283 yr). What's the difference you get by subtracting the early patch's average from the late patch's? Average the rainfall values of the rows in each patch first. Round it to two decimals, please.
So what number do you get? -0.05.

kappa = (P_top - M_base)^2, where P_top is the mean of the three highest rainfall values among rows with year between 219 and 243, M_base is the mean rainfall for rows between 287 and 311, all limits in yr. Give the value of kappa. 0.0006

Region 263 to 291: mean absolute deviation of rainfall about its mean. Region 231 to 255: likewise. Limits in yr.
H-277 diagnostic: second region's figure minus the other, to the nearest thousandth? -0.022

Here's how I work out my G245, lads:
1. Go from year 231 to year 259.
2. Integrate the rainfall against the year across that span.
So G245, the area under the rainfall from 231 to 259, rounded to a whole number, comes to 56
